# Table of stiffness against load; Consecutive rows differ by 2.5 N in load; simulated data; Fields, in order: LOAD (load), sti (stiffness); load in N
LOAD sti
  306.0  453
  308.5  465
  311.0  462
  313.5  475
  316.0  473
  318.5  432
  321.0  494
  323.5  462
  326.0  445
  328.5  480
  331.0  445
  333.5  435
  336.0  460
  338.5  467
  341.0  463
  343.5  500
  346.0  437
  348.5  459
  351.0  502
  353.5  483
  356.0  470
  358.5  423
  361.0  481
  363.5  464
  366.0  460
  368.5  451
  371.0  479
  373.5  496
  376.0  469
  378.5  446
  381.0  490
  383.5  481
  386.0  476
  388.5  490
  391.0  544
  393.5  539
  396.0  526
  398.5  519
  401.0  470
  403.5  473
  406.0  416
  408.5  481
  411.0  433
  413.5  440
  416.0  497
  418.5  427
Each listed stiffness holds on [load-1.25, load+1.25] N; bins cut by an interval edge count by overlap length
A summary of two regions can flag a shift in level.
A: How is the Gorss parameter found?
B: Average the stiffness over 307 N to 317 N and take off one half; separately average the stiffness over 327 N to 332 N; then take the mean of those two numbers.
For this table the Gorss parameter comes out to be 465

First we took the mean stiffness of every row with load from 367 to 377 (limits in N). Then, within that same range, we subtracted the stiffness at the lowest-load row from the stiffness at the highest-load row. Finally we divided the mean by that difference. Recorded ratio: 26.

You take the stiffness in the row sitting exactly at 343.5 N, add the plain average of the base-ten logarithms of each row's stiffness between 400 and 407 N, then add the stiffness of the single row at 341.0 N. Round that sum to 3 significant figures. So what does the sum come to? 966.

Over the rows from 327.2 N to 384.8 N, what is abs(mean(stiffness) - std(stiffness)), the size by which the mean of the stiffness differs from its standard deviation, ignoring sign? 446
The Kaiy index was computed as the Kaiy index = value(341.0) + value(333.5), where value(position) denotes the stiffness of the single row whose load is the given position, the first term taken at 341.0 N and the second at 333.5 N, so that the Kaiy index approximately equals 898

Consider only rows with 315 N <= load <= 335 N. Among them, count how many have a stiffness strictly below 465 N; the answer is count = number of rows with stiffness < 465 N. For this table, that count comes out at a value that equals 5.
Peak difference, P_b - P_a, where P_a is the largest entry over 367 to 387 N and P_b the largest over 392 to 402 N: 43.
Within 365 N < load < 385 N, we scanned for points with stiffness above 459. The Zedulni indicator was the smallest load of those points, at 366.0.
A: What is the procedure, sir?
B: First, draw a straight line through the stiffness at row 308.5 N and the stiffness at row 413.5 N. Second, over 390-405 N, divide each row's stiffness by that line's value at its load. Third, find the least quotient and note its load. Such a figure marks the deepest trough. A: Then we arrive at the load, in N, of 401.0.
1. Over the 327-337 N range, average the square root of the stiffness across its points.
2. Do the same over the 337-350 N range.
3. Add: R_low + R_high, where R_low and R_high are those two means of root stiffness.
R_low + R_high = 42.9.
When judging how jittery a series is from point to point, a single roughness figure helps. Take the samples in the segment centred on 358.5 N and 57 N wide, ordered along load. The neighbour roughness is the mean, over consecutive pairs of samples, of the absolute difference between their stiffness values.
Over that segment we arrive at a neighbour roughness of 24.1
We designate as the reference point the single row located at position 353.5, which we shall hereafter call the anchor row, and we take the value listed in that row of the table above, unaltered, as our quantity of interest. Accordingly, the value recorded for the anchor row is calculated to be 483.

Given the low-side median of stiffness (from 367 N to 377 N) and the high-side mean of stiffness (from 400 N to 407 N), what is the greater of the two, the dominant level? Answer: 474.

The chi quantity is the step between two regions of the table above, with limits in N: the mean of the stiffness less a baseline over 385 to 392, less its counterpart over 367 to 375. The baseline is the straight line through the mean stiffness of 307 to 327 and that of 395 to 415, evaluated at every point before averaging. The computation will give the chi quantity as 27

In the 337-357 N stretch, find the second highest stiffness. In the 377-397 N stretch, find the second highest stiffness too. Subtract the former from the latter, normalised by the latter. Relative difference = 0.072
